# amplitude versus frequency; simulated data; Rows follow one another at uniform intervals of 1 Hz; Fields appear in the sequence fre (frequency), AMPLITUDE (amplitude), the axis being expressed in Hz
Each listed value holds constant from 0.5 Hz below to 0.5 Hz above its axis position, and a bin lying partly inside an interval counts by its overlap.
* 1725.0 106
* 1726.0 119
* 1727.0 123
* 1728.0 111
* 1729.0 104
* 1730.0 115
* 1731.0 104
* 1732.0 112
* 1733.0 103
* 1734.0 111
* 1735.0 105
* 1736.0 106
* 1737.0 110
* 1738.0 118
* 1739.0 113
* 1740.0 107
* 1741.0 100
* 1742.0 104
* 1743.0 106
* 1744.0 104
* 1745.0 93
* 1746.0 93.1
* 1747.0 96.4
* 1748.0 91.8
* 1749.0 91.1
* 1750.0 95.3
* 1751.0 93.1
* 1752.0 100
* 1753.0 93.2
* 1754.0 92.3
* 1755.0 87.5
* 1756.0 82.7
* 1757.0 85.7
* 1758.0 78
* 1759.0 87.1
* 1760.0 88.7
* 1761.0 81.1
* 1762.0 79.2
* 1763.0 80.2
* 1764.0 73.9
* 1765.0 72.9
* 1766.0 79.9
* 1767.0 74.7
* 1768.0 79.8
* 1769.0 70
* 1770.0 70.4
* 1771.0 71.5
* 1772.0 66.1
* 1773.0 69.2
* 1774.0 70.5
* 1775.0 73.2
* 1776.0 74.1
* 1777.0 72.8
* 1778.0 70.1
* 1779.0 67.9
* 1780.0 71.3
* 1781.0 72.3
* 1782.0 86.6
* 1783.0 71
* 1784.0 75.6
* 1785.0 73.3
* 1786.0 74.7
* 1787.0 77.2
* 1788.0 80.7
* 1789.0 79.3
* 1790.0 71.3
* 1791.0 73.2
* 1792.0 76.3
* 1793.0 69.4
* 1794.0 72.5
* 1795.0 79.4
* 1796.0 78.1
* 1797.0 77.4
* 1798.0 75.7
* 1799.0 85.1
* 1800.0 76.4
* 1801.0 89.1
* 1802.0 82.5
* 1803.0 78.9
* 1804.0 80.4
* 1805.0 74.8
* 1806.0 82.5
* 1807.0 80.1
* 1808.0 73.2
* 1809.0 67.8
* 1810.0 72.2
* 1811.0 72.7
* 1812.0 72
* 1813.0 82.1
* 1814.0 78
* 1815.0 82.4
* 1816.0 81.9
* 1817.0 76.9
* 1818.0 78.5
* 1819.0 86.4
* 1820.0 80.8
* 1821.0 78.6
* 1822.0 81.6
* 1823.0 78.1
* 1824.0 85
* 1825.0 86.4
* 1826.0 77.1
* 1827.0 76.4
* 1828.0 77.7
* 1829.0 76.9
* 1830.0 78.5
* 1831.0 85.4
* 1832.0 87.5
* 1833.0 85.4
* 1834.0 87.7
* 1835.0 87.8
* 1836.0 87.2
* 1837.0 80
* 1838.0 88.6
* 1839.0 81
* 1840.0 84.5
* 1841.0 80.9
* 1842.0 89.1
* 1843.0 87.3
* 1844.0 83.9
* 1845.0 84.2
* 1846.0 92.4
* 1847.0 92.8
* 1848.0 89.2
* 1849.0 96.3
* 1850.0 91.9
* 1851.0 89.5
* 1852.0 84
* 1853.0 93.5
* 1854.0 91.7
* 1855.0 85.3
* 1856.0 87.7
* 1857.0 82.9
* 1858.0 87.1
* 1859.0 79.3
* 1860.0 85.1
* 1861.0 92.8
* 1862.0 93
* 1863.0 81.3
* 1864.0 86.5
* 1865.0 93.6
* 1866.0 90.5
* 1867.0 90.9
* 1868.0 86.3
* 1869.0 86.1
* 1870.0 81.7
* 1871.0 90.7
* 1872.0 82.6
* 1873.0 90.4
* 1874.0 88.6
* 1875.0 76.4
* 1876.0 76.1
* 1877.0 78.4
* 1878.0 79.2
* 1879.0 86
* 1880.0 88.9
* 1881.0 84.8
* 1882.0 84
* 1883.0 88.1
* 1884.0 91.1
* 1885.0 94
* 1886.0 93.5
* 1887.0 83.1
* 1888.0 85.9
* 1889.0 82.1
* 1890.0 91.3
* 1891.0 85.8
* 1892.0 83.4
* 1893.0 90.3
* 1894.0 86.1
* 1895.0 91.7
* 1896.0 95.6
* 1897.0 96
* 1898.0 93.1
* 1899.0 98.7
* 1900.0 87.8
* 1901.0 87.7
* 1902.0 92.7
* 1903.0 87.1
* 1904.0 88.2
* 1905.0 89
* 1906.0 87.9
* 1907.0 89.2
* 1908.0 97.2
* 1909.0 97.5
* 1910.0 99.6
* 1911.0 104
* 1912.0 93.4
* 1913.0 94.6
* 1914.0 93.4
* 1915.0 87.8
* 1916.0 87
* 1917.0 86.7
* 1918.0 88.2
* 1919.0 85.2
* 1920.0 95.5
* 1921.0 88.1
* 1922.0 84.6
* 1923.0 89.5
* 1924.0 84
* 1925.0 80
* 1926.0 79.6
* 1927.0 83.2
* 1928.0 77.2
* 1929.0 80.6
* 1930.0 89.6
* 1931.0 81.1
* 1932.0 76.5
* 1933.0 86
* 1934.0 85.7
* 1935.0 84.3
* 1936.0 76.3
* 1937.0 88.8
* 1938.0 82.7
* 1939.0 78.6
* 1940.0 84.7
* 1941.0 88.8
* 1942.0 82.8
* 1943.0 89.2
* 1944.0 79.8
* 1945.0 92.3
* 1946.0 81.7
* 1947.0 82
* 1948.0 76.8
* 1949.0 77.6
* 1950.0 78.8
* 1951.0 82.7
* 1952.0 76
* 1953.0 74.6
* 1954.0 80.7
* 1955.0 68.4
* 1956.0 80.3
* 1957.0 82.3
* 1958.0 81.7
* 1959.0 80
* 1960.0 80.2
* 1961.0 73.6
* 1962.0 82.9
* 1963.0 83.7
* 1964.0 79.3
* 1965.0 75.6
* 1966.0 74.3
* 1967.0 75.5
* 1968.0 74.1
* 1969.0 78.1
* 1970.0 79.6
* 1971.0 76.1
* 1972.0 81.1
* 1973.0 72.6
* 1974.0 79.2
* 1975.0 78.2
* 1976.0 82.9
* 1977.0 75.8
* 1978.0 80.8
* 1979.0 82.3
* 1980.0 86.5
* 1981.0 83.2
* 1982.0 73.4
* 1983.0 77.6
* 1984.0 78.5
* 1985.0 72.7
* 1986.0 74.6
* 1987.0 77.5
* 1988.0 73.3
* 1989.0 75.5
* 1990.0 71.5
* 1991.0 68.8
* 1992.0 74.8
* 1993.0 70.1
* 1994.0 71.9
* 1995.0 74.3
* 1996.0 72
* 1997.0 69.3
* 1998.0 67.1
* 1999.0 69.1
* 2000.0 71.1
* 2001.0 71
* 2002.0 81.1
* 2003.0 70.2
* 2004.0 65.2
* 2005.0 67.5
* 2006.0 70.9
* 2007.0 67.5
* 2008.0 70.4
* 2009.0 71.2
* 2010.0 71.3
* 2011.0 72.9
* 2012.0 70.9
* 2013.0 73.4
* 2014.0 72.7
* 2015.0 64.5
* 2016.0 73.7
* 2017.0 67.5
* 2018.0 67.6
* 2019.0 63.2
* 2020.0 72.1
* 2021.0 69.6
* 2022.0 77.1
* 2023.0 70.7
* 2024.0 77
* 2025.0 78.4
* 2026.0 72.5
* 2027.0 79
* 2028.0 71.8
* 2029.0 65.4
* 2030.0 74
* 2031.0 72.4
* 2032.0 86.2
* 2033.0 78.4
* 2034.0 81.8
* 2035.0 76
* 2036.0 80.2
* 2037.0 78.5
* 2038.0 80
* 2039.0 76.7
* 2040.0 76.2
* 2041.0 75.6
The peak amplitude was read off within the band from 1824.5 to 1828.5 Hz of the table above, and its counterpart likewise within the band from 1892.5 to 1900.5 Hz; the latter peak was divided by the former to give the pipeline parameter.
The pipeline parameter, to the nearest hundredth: 1.14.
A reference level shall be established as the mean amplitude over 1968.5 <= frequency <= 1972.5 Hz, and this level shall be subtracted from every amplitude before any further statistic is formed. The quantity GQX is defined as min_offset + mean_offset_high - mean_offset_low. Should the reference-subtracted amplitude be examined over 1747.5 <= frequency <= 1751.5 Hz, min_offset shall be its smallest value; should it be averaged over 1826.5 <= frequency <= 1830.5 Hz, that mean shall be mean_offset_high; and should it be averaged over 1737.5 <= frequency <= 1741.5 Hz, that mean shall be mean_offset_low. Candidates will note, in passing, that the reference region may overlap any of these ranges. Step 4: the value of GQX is -20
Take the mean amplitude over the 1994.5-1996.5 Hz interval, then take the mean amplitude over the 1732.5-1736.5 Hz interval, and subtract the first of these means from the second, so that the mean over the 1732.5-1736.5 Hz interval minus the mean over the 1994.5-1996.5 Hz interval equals 33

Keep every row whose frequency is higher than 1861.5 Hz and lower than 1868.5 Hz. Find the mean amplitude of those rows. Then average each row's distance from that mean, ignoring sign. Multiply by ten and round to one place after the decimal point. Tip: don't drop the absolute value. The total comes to 35.8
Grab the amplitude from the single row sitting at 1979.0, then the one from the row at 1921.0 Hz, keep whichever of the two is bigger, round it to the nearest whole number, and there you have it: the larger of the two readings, 88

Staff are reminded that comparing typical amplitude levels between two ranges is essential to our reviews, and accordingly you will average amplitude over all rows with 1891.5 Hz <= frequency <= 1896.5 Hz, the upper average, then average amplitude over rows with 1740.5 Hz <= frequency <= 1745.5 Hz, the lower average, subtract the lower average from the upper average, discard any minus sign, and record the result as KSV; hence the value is 12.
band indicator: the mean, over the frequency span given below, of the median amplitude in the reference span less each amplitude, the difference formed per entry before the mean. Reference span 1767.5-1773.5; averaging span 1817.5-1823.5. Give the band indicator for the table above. -10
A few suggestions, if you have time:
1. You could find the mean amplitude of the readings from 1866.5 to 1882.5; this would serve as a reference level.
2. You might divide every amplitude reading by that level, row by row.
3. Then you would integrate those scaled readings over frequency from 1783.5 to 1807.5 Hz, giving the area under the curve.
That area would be 22.1 Hz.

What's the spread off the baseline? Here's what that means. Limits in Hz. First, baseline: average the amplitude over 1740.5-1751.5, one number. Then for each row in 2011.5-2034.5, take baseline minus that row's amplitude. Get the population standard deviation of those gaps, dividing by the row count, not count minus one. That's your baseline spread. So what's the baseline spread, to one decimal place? 5.5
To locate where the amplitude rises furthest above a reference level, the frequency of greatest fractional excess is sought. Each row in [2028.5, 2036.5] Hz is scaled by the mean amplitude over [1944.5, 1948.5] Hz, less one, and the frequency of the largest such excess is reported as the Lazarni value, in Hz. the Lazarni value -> 2032.0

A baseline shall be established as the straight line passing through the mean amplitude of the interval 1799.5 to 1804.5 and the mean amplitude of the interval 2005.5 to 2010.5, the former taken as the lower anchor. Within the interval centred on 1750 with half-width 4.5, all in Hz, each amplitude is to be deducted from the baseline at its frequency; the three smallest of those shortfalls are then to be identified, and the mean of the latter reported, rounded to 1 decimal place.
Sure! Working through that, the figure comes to -12.9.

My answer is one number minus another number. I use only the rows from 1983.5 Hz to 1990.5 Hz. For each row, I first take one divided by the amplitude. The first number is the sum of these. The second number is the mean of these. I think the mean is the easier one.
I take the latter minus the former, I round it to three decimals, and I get -0.080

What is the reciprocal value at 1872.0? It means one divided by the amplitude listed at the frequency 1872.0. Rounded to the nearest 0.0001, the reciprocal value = 0.0121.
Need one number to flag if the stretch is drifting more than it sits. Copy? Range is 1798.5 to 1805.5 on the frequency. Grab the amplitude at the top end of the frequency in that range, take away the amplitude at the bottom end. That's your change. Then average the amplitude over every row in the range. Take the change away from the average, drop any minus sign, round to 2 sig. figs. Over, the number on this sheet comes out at 91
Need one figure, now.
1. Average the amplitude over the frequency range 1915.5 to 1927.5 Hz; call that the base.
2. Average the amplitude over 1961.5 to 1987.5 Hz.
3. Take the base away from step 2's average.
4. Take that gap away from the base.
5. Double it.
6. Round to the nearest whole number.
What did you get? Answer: 187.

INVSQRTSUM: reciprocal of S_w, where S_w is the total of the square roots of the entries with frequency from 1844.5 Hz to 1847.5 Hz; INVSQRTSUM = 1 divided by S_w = 0.0352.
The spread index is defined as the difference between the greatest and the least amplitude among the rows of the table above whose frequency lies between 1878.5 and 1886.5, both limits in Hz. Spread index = 10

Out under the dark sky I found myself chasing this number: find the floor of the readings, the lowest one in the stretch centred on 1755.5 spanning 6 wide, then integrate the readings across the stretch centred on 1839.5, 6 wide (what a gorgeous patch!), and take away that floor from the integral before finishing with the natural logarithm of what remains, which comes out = 6.05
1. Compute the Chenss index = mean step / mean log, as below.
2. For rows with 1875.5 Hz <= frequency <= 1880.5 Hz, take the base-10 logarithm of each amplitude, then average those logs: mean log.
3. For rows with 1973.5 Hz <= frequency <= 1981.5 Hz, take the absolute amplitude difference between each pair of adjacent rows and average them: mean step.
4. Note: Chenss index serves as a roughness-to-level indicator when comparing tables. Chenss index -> 2.0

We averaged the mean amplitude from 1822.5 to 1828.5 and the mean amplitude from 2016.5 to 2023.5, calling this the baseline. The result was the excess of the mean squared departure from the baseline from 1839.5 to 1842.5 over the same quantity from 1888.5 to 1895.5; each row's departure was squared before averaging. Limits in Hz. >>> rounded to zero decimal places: -55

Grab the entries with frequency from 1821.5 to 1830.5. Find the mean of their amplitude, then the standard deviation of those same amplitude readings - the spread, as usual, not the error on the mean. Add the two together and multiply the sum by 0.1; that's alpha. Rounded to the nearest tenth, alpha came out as 8.3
